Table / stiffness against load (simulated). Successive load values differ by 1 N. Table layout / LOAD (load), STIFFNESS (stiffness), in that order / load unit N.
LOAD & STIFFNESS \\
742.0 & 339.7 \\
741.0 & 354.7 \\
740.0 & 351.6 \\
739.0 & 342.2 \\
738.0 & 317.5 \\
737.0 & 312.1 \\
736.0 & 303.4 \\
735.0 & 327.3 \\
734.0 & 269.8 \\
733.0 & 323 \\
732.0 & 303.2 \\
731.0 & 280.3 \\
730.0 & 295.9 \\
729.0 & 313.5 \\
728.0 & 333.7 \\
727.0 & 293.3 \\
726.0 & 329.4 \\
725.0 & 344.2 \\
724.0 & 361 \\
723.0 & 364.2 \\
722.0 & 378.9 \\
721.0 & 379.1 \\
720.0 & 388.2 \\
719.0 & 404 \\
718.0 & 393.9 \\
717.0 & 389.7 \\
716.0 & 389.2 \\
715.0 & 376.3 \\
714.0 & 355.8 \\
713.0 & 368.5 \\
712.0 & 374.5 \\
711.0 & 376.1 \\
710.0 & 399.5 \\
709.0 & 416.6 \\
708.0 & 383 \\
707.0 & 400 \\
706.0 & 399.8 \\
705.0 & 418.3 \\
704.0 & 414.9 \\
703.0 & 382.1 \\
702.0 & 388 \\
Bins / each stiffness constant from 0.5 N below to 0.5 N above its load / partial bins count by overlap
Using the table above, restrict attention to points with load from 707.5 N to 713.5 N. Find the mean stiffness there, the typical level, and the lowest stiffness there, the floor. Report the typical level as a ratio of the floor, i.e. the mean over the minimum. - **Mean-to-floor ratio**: 1.05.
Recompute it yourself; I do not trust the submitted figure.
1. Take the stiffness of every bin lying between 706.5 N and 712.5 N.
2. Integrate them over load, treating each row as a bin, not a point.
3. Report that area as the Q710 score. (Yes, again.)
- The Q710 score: 2350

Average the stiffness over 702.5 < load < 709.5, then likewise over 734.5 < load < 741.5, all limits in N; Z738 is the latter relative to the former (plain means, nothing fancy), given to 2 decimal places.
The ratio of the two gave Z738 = 0.82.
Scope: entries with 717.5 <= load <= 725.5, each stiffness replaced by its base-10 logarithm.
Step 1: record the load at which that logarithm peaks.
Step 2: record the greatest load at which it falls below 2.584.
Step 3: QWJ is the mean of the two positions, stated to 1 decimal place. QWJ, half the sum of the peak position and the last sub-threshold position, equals 722.0 N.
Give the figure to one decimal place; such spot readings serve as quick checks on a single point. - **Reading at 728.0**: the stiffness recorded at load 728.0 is 333.7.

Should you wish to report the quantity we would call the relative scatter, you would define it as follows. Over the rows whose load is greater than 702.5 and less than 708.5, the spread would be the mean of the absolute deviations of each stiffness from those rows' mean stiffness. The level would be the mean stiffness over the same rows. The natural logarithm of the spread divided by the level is -3.6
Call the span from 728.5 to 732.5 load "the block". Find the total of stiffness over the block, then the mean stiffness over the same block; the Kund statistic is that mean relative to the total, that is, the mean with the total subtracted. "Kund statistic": -895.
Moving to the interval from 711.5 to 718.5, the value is -2270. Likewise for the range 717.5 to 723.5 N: -1924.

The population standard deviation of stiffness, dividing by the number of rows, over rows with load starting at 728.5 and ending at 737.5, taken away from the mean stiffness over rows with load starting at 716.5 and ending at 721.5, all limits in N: 373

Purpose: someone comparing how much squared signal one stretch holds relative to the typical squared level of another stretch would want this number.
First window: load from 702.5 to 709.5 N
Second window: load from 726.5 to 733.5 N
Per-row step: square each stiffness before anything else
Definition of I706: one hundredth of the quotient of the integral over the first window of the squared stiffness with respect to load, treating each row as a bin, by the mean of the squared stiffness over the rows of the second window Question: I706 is 0.12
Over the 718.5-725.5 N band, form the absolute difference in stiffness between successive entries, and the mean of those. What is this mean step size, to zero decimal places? 10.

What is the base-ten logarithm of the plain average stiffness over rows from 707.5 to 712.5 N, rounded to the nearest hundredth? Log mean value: 2.59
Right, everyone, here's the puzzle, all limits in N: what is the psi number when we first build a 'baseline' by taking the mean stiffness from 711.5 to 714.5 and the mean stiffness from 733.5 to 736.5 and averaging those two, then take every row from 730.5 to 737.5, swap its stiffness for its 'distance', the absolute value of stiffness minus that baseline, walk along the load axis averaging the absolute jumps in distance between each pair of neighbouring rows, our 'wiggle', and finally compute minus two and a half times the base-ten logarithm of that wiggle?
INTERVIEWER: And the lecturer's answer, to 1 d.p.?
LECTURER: -3.7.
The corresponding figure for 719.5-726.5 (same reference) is -2.3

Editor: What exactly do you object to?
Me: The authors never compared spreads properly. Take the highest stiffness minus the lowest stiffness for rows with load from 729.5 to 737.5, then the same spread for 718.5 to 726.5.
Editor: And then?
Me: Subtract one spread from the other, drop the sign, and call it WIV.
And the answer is 17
